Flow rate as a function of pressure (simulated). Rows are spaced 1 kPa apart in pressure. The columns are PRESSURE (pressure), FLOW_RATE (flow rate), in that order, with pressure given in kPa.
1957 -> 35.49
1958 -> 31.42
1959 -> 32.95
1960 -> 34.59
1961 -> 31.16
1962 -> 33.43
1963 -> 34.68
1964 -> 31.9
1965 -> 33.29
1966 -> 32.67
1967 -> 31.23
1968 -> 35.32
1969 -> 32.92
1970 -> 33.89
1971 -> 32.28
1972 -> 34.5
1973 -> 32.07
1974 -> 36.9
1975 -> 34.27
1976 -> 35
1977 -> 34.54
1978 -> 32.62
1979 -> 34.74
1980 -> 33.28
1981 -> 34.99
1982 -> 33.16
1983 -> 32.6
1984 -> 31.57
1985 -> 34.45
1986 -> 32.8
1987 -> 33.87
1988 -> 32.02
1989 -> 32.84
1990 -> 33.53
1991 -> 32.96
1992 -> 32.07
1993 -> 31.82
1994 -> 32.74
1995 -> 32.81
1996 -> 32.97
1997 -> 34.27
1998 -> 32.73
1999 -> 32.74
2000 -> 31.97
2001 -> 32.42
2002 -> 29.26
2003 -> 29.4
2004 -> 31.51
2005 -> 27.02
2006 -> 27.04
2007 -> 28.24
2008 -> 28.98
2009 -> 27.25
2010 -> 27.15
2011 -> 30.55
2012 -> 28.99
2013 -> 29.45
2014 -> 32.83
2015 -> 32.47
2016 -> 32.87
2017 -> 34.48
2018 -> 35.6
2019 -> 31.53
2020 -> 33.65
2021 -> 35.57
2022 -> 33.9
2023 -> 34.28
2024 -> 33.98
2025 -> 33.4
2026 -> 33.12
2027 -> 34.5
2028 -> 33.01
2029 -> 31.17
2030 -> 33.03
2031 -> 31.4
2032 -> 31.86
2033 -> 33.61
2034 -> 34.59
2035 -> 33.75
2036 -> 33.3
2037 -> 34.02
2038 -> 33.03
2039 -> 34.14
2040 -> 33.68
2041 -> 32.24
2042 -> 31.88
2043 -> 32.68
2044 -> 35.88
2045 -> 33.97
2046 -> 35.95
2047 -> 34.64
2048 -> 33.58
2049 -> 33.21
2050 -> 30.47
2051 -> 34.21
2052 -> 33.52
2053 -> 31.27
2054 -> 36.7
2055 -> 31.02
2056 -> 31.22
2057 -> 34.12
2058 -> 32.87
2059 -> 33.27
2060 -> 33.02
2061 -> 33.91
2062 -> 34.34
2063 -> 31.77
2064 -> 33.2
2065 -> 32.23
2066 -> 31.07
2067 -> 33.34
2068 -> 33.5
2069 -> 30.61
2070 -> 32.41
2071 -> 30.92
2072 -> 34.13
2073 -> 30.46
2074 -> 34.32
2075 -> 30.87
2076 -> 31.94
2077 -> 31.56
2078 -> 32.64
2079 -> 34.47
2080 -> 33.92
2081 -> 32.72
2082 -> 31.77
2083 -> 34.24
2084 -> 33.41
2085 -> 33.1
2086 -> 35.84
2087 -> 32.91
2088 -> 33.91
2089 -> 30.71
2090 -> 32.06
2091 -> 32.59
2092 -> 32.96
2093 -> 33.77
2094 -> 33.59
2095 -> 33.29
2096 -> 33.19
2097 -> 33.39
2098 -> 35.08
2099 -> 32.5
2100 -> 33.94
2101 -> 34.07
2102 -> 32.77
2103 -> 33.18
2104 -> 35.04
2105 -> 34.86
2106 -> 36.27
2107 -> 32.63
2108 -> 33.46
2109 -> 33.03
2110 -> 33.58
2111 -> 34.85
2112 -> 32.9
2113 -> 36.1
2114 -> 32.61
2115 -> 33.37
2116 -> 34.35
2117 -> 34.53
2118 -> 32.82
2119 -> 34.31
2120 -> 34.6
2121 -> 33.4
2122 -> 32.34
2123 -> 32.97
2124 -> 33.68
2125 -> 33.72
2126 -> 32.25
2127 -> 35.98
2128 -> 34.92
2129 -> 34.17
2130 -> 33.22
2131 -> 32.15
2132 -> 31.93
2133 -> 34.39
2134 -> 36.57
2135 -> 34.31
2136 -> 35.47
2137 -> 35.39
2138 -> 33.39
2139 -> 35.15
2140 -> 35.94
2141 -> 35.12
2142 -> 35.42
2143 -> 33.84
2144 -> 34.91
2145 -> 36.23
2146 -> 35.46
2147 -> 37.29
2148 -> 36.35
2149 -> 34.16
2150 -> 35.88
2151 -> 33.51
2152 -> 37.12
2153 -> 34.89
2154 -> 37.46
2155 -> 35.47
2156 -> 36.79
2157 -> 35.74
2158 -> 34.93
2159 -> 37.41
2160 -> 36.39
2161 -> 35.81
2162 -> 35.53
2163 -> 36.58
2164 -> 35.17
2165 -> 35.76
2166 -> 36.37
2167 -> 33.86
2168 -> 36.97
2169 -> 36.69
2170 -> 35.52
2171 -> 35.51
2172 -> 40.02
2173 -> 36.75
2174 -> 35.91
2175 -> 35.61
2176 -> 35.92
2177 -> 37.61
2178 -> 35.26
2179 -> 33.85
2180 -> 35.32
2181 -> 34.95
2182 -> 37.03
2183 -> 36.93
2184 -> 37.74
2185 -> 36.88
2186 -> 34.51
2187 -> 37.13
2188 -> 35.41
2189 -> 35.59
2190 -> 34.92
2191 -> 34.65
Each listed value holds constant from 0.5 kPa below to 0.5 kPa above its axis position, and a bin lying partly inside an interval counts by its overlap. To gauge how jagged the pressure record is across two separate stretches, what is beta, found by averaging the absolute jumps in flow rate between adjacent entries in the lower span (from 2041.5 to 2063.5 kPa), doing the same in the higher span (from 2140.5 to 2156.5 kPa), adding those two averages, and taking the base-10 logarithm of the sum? 0.56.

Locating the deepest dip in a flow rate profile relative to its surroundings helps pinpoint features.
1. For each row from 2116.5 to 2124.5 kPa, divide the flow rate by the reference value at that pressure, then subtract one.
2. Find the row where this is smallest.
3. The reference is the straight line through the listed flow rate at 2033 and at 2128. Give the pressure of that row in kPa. 2122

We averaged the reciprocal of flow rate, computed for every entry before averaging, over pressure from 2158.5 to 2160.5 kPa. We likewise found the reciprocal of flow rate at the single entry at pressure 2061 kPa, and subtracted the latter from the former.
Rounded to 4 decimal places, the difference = -0.0024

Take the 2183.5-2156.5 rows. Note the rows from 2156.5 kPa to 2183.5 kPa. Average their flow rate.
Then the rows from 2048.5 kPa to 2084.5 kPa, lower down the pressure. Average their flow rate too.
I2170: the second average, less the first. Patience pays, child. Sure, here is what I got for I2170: -3.3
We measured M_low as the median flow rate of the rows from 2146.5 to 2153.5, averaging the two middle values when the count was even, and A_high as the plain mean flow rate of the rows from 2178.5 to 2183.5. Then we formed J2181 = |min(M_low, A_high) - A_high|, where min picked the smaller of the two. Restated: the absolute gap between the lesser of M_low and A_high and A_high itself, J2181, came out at 0.0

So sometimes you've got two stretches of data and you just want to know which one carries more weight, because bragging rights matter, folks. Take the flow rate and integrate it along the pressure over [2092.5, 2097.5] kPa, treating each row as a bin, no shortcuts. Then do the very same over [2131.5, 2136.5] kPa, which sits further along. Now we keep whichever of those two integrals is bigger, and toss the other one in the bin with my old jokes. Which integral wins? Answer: 172.7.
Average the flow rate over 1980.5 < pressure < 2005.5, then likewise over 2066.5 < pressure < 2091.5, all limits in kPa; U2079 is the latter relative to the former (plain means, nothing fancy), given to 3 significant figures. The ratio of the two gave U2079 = 1.01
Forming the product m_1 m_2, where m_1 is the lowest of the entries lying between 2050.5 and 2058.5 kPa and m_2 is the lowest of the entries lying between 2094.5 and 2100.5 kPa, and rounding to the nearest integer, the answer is 1008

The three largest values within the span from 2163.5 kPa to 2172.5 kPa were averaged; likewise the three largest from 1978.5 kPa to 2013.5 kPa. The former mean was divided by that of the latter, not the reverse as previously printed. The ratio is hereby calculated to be 1.09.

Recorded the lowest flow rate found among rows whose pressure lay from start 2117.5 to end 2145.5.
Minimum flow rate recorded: 31.93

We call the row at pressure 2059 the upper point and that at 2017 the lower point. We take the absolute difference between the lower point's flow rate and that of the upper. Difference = 1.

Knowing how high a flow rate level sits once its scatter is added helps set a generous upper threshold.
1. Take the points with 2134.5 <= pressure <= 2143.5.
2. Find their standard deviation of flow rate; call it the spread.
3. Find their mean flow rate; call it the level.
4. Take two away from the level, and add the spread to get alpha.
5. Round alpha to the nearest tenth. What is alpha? 33.7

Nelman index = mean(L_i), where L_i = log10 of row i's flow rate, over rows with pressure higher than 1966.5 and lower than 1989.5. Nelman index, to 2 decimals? 1.53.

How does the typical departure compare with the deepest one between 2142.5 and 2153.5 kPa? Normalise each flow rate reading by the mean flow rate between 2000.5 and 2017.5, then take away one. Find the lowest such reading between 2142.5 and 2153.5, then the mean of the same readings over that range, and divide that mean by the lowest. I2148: 1.5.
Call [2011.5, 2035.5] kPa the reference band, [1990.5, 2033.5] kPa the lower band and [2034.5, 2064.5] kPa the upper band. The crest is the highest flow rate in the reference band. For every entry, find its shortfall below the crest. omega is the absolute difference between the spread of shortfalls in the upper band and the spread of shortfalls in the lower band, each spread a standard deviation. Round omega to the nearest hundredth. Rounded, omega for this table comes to 0.87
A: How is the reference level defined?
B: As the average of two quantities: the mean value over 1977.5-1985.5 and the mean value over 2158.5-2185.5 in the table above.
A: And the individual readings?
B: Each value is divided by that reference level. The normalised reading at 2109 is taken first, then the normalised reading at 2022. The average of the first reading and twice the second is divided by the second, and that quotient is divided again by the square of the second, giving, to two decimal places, 1.57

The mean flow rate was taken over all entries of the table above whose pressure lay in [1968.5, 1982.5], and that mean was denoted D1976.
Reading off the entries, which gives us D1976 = 33.9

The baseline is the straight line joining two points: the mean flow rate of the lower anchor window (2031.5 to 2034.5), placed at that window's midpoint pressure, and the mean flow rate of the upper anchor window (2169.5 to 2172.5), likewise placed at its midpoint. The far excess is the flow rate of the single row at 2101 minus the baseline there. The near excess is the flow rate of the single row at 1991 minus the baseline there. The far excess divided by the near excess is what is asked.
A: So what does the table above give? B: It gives -1.5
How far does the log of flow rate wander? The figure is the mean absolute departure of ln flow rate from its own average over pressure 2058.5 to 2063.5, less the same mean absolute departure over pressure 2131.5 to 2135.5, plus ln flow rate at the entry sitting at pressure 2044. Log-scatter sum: 3.566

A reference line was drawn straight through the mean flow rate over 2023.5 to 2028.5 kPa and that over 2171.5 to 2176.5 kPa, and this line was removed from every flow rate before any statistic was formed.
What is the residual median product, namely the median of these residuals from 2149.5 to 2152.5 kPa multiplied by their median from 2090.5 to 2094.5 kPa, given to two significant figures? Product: 0.78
